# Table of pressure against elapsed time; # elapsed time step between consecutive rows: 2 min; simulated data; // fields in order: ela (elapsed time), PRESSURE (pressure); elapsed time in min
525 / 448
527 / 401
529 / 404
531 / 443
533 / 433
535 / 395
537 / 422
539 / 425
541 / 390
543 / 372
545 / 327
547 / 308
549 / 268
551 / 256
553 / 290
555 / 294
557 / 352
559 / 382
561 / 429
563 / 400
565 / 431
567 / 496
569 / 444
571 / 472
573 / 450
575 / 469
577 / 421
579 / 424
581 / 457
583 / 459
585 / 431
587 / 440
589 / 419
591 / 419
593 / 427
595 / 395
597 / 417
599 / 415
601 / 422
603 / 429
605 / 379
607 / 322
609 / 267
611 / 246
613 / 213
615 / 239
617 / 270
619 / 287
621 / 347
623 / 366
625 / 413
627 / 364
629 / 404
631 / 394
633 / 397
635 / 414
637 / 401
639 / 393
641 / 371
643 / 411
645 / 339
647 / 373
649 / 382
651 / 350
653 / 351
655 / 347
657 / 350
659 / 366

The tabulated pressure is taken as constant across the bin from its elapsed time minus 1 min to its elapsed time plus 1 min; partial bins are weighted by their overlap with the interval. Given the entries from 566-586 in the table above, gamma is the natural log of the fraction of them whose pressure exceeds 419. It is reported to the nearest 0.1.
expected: 0.0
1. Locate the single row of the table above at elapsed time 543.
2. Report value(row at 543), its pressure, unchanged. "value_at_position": 372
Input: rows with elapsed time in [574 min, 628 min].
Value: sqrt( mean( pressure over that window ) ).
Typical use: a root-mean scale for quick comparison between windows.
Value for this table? 19.4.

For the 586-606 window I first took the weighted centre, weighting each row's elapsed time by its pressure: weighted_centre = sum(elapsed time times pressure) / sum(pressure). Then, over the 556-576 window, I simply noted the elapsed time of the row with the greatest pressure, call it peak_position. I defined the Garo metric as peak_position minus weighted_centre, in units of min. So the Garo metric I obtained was -28.9 min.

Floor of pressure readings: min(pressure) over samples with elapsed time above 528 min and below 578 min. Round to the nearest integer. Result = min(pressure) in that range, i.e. 256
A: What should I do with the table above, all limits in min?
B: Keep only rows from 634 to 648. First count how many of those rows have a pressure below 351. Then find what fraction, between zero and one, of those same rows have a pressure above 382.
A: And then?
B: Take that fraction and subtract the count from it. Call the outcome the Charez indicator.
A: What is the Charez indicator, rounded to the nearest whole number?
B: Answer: 0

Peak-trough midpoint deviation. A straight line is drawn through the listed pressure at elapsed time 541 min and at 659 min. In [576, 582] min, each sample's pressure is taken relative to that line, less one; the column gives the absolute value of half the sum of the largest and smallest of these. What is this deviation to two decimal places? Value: 0.15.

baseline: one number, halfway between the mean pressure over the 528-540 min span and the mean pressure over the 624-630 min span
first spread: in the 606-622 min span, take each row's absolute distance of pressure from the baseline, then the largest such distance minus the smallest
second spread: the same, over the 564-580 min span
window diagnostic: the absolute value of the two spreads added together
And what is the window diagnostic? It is 209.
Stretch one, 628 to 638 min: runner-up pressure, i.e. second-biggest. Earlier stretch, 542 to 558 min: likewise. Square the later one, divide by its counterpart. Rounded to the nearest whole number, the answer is 464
